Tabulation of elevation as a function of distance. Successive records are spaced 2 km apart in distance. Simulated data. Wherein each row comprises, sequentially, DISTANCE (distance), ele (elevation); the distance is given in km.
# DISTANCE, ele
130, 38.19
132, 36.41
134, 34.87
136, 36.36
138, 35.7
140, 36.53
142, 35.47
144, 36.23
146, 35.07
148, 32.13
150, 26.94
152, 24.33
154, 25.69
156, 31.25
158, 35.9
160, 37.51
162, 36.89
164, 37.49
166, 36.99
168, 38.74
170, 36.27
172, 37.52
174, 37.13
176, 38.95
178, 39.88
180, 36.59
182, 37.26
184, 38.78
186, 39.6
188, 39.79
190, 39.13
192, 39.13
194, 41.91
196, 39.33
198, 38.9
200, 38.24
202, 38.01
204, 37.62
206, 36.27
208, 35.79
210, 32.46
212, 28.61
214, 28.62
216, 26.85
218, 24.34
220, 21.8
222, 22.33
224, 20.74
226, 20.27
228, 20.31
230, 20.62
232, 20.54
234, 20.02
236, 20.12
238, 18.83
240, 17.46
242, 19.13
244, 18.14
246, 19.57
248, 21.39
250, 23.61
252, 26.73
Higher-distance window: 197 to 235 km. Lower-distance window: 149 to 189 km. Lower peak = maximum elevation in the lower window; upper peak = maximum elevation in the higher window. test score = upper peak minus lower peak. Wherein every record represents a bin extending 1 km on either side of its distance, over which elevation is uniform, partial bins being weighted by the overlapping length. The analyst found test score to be -1.0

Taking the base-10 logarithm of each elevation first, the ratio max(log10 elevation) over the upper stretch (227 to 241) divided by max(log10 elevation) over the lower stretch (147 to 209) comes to 0.81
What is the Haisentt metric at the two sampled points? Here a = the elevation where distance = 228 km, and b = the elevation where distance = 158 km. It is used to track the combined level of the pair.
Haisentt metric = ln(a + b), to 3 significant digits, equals 4.03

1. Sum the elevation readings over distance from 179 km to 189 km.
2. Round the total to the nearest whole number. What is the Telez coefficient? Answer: 192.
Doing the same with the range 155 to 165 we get 179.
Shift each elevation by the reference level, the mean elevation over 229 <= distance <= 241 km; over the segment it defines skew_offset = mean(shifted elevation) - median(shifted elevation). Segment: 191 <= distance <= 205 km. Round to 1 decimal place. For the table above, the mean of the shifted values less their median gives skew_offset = 0.1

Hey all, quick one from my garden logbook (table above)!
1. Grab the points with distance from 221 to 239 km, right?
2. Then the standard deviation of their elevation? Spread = 0.9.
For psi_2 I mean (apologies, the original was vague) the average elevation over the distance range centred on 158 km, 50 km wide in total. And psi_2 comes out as 35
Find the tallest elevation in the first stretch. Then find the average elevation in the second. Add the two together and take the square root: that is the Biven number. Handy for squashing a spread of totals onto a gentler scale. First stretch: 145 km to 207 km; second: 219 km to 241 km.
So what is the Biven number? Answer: 7.9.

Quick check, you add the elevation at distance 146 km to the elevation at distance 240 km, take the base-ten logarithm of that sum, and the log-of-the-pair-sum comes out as 1.72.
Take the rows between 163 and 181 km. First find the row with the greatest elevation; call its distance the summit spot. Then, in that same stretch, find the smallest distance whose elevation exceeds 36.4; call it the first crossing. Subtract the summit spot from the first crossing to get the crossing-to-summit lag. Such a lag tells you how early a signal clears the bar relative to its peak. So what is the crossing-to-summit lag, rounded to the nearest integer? -14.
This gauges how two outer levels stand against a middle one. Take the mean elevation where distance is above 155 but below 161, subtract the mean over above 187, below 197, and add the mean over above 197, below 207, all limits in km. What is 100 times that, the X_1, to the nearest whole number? 3284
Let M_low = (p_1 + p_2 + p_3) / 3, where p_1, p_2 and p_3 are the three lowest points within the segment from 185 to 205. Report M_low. 38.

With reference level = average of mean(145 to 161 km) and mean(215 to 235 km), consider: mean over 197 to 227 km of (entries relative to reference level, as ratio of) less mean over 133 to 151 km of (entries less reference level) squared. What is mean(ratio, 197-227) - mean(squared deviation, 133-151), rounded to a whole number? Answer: -70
